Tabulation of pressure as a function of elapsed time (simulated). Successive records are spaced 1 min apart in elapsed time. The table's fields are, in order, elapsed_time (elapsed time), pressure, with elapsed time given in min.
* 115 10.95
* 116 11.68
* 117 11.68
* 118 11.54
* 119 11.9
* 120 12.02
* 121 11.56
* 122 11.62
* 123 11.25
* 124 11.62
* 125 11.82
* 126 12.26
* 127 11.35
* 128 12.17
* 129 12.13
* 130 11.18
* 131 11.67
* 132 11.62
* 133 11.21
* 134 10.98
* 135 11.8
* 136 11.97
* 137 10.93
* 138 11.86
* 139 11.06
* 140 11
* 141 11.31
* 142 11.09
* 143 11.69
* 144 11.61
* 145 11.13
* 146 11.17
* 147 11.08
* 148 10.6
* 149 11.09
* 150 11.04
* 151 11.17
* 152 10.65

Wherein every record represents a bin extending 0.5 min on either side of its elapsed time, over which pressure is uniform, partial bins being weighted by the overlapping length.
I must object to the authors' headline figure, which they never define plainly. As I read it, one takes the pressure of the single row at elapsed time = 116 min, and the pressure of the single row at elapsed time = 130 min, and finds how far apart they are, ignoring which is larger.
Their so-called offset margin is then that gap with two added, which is 2.50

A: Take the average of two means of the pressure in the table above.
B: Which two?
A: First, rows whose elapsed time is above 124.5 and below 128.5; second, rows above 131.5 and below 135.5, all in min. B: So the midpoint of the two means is 11.7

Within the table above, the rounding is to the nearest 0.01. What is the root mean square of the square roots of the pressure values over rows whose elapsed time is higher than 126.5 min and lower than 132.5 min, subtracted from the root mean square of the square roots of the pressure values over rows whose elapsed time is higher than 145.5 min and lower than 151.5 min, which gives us -0.10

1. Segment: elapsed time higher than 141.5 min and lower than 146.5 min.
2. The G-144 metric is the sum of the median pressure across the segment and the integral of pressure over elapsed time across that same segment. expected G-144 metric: 67.9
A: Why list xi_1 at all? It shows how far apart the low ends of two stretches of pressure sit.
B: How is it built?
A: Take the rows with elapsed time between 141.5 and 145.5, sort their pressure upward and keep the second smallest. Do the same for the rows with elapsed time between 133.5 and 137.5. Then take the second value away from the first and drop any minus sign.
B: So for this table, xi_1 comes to 0.15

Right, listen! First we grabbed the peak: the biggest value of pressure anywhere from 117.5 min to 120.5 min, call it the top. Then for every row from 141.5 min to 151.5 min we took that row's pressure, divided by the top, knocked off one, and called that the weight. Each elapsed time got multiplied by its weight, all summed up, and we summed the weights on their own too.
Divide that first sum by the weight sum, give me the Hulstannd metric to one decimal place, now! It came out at 147.0 min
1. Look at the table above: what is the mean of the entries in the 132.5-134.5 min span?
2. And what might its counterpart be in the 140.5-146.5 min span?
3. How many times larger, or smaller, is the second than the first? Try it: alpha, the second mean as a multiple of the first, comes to 1.021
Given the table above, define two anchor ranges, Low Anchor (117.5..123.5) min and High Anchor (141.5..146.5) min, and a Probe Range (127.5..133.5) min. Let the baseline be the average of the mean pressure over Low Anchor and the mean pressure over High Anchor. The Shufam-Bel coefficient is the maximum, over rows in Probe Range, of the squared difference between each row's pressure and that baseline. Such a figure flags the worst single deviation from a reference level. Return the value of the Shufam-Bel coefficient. 0.46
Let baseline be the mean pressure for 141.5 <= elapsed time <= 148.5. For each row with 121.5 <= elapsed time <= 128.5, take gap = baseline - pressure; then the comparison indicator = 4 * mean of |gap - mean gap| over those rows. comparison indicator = 1.2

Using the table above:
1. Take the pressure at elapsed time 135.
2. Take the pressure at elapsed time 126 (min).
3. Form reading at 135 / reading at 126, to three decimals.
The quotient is 0.962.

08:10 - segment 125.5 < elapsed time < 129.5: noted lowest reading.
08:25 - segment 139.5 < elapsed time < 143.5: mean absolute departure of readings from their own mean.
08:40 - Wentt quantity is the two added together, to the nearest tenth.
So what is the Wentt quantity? 11.6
